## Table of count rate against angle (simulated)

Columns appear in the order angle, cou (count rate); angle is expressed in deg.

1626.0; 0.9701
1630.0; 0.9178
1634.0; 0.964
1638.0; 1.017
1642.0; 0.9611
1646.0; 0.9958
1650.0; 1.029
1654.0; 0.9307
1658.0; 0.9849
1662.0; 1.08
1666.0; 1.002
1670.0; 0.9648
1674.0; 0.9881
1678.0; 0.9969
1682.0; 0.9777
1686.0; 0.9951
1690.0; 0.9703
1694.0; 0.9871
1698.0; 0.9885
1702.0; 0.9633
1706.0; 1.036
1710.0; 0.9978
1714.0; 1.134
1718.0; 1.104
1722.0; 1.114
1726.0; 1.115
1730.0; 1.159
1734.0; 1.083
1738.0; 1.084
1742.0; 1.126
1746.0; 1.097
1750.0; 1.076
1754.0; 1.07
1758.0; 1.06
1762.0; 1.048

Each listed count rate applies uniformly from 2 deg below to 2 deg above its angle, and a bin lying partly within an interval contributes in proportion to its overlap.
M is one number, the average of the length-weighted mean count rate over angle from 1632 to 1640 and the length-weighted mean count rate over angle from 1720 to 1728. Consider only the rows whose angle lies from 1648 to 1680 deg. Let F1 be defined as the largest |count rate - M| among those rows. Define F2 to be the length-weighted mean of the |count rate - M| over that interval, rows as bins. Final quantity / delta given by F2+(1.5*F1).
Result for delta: 0.245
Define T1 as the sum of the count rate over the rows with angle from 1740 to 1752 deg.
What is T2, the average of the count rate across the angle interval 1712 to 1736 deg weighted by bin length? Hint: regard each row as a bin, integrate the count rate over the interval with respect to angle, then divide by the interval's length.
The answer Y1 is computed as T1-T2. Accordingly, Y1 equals 2.18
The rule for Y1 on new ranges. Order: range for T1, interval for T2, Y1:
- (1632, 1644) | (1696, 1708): 1.95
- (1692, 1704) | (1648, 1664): 1.93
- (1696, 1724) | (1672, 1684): 6.35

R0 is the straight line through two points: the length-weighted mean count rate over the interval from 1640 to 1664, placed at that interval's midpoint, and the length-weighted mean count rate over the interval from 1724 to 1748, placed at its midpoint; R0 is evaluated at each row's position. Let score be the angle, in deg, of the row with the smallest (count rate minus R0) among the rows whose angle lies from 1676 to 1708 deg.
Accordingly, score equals 1702.0 deg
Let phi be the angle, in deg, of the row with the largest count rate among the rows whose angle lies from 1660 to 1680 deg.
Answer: 1662.0 deg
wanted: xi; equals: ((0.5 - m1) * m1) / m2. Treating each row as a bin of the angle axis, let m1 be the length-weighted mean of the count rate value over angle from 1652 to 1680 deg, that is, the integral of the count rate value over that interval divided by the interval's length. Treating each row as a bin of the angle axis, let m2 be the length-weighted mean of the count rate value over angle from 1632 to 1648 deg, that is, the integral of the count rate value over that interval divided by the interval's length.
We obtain -0.496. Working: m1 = 0.99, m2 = 0.98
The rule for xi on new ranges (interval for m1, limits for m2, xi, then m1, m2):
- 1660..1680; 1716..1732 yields -0.454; 1.01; 1.12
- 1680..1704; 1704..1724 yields -0.437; 0.98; 1.08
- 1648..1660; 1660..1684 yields -0.472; 0.98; 1.00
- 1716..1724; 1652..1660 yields -0.705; 1.11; 0.96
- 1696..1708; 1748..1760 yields -0.462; 1.00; 1.07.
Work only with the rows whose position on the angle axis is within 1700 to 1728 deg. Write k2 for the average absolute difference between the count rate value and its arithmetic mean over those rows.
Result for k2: 0.058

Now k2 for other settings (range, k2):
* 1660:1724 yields 0.047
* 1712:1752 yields 0.020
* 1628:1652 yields 0.033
